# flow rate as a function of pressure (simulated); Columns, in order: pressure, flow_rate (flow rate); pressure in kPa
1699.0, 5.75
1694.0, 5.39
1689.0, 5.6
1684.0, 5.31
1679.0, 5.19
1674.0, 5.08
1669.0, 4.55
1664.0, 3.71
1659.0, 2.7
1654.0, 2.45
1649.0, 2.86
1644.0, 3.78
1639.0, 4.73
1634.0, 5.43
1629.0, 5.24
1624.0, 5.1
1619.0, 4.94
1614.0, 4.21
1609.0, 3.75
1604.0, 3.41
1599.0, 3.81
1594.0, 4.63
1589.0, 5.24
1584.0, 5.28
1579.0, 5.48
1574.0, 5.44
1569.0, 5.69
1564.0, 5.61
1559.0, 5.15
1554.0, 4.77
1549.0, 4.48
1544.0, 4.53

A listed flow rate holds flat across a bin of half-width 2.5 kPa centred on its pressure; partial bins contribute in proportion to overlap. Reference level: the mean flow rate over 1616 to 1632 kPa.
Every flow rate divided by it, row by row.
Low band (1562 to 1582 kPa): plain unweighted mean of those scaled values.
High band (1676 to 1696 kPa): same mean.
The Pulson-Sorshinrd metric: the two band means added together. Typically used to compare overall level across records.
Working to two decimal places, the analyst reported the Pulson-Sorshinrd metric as 2.15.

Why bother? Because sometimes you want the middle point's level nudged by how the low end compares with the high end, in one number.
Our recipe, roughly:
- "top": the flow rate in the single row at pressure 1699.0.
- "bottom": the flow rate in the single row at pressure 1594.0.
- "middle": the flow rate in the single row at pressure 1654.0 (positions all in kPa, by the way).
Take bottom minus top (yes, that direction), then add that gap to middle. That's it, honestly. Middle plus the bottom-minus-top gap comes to 1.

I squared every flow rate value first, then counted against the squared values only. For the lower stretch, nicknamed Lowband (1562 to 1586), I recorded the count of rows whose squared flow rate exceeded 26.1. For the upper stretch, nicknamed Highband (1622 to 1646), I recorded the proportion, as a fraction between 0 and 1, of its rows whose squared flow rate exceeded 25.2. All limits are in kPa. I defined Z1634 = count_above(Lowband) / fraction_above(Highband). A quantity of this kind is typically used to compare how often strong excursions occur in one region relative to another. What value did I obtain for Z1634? 8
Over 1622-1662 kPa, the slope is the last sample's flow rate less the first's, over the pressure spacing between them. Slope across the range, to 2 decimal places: -0.07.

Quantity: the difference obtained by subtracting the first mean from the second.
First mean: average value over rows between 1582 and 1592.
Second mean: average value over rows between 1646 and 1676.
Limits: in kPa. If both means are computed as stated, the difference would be -1.7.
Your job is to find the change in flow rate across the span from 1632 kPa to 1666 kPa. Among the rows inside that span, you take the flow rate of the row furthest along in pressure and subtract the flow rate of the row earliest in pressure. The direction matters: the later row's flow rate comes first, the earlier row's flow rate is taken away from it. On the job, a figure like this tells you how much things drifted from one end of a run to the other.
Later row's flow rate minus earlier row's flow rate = -1.7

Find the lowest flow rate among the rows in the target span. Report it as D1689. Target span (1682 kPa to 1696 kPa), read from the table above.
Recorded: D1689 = 5.31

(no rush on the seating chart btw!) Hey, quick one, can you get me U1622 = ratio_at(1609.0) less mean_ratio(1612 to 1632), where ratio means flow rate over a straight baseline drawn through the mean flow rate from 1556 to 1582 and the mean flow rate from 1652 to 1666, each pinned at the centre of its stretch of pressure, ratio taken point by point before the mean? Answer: -0.4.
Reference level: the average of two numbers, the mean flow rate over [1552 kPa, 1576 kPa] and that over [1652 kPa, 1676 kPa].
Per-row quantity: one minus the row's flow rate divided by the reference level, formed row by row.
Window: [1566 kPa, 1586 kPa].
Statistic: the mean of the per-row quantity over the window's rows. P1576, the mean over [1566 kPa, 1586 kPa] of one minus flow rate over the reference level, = -0.21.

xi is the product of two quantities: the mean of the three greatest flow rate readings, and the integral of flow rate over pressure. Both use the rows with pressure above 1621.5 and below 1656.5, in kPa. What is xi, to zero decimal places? 778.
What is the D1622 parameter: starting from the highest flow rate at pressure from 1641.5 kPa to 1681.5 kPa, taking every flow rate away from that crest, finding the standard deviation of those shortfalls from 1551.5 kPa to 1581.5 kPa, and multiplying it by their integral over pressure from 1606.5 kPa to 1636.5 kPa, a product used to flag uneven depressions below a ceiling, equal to 4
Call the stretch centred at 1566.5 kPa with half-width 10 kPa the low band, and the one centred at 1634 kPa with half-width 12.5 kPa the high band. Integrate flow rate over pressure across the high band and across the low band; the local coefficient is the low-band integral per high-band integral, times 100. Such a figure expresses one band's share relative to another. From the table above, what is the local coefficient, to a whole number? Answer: 90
